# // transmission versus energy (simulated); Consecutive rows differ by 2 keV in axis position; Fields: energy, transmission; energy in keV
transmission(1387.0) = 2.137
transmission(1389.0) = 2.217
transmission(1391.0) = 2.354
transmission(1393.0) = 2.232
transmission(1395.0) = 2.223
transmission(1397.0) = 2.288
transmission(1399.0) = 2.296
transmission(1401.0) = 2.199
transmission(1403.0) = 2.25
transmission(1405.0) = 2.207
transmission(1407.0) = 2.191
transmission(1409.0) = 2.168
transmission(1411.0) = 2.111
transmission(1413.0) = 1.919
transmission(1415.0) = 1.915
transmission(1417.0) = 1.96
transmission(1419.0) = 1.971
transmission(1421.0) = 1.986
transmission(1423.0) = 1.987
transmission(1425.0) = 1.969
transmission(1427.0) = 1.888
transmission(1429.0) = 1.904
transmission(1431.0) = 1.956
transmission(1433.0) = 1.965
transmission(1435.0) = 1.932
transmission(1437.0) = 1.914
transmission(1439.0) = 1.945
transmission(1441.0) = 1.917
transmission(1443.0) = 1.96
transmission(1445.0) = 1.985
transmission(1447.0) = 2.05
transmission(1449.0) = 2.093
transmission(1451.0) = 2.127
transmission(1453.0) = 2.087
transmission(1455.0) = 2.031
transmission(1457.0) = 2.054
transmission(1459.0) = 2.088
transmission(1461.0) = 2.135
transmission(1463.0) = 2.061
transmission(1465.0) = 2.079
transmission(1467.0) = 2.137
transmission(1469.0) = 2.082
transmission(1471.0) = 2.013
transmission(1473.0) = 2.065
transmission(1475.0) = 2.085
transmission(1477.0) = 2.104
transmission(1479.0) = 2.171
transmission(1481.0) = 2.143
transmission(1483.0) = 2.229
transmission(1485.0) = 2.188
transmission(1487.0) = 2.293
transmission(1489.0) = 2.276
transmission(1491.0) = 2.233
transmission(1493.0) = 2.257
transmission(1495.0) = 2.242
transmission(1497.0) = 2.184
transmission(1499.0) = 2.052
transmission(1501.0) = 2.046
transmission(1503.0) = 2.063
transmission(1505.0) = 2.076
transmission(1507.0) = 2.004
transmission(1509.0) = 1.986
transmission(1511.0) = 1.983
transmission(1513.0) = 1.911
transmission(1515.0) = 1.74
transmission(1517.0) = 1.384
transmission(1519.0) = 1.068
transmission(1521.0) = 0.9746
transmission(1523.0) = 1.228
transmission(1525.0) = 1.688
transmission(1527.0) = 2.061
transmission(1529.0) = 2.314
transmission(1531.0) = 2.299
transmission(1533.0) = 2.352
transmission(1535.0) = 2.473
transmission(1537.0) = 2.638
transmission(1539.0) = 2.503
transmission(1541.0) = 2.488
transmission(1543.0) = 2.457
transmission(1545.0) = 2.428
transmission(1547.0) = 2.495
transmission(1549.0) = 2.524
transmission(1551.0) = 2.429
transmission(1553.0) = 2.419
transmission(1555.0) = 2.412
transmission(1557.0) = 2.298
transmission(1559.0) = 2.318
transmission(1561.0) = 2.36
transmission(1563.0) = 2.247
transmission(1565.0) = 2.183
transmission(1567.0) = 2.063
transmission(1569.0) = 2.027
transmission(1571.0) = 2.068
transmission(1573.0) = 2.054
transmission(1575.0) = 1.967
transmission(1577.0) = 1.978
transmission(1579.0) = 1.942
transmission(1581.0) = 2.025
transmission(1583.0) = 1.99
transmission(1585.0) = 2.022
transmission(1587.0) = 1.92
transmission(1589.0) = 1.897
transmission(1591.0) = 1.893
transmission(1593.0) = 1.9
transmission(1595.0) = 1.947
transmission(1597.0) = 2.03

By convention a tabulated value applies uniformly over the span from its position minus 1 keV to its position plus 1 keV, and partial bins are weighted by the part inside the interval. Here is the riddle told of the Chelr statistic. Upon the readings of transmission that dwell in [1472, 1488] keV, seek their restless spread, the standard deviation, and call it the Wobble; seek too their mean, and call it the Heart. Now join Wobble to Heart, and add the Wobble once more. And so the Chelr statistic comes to 2.3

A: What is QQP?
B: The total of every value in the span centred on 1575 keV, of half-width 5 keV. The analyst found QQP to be 10.0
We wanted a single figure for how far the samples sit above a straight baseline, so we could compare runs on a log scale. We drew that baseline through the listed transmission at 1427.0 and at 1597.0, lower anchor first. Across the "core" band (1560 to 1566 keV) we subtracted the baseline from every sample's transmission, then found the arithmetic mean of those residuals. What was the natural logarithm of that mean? -1.3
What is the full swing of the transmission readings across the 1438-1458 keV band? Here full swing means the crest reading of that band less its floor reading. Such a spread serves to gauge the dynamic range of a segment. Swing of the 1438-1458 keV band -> 0.21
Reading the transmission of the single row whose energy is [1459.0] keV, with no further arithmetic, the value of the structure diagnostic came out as 2.088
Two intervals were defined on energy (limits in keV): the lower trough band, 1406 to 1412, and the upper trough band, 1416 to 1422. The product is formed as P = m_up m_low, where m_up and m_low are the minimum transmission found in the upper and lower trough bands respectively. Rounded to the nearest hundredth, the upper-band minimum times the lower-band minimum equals 4.14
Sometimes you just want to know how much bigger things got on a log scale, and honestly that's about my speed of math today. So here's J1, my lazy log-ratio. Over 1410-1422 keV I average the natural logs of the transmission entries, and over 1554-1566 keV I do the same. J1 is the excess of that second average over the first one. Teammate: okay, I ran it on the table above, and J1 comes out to 0.15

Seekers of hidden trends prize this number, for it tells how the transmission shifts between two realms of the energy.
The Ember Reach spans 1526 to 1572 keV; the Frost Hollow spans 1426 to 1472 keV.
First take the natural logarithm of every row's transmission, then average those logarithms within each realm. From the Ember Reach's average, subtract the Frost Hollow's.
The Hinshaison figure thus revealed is 0.147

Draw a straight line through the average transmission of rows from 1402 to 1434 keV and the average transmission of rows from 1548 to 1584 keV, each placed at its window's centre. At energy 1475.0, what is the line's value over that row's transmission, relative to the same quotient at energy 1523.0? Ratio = 0.57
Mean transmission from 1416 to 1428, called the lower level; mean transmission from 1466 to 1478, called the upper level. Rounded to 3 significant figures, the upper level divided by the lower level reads 1.06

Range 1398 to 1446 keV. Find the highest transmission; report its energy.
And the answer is 1399.0 keV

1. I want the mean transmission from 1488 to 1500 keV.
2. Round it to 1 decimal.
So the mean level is 2.2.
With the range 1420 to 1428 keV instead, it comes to 2.0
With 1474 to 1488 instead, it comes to 2.2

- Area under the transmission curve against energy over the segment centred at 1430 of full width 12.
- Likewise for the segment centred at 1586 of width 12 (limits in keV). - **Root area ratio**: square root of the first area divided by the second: 0.99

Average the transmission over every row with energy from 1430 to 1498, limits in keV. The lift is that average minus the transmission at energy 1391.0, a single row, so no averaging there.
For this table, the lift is -0.3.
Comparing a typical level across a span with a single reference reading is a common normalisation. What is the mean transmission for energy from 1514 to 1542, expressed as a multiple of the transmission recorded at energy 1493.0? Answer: 0.86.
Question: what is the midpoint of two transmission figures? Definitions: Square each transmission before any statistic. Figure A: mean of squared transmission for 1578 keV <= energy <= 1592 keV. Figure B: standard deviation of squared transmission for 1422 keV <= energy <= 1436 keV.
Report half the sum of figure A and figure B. 1.98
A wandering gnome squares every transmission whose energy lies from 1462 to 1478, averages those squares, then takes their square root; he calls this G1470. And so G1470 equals 2.08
